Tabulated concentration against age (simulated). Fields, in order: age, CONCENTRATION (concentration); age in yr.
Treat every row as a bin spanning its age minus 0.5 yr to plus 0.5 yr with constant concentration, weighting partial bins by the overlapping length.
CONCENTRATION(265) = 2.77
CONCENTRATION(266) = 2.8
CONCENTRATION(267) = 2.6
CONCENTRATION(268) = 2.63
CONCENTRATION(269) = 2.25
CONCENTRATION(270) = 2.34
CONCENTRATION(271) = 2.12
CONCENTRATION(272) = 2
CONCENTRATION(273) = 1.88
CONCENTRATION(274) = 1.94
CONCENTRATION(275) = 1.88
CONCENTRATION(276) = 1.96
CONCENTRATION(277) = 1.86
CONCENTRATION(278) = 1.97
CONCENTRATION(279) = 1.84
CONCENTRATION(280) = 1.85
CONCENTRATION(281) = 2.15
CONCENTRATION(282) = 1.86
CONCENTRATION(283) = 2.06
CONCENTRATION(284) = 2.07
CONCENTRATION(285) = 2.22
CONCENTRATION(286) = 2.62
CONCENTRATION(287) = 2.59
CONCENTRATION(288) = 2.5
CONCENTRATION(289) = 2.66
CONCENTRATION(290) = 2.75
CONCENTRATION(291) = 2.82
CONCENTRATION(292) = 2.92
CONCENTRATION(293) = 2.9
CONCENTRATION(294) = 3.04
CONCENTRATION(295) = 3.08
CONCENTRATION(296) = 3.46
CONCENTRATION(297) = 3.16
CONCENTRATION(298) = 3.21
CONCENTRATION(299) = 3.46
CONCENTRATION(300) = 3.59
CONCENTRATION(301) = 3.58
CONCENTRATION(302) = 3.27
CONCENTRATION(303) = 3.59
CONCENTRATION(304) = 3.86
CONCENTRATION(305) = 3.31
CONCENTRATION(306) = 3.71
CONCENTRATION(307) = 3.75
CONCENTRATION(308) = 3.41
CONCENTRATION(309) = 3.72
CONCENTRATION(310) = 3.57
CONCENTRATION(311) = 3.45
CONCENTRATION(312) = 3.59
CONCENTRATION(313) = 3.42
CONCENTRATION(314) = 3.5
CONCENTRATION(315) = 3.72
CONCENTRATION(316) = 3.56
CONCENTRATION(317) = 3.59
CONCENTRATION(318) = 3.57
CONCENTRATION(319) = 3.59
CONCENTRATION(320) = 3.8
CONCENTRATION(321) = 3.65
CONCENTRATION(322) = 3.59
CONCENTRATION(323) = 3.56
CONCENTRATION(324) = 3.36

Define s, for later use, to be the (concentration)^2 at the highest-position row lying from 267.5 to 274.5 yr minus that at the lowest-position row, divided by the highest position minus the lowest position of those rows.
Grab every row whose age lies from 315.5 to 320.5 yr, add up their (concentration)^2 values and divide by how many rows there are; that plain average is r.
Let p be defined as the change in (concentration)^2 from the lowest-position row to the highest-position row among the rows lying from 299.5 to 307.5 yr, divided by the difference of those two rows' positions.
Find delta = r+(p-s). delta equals 13.8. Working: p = 0.2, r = 13.1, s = -0.53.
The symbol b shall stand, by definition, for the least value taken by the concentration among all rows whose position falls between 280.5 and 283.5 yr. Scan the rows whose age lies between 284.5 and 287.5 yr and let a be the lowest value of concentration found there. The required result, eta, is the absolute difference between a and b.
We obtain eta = 0.36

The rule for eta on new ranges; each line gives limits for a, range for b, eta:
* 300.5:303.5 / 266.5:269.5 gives 1.02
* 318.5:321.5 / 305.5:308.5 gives 0.18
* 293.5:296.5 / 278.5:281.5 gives 1.20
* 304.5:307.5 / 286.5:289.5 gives 0.81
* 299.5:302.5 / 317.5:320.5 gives 0.30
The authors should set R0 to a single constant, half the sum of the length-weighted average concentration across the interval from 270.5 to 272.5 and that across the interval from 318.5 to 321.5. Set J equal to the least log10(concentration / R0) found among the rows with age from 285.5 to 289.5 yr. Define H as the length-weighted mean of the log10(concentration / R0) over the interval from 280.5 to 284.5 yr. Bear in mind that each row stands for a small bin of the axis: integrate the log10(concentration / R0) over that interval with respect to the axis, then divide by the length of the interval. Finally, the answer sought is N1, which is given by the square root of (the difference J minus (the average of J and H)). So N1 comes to 0.21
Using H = -0.15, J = -0.06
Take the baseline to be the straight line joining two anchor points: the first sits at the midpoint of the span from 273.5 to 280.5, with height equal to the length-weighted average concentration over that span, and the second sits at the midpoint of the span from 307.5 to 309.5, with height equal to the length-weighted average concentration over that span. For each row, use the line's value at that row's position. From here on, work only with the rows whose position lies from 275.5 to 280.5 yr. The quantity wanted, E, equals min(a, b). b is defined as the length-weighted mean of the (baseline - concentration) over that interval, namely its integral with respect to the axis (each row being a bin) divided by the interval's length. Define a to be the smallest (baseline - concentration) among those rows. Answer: -0.11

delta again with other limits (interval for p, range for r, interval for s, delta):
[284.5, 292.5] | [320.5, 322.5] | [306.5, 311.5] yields 14.2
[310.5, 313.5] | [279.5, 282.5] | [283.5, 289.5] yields 3.2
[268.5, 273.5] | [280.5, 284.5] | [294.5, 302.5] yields 3.6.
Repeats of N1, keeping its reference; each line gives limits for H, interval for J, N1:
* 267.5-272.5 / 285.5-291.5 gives 0.15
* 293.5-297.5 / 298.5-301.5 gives 0.14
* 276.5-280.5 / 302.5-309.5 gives 0.35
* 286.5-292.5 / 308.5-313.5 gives 0.23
